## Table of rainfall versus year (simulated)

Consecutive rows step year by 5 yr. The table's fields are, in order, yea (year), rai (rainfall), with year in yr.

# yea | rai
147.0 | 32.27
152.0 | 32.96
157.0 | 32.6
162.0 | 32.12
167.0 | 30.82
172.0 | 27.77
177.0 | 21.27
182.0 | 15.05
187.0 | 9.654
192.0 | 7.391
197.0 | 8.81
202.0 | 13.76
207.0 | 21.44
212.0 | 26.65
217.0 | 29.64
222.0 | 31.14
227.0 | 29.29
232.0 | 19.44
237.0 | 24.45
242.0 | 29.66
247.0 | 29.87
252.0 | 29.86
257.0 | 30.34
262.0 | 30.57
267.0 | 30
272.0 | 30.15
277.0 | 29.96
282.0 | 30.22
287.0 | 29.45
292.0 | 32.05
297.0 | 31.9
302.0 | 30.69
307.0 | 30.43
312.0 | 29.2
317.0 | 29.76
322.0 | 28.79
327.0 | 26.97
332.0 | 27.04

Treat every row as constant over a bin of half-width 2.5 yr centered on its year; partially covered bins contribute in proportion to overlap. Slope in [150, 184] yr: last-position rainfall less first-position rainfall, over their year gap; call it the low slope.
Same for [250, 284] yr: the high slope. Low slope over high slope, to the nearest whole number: -50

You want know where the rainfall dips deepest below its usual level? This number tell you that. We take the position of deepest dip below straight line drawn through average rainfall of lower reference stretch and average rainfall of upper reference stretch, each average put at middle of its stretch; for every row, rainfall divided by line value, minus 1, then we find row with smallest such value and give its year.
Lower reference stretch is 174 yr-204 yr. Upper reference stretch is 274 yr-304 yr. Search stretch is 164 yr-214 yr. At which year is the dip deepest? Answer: 192.0 yr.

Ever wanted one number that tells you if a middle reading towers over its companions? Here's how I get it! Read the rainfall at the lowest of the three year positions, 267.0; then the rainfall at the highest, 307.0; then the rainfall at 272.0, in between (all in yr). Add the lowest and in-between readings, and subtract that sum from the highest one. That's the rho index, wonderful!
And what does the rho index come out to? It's -30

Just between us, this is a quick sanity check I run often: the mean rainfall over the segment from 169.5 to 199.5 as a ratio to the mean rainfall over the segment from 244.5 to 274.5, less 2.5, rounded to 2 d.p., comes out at -2.00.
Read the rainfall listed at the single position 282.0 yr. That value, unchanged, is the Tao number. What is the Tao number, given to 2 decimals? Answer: 30.22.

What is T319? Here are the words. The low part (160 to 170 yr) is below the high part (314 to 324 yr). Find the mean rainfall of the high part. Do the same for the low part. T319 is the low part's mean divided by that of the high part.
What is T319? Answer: 1.07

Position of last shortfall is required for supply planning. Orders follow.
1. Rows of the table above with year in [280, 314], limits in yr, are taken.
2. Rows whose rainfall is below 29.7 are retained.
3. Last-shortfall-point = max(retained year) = 312.0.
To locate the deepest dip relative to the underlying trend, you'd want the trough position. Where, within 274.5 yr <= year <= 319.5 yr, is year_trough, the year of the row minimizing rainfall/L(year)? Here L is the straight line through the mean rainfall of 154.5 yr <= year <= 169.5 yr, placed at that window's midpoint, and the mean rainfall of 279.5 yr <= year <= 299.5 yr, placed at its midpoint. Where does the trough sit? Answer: 312.0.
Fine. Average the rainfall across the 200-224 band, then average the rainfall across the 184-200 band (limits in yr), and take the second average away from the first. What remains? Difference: 16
